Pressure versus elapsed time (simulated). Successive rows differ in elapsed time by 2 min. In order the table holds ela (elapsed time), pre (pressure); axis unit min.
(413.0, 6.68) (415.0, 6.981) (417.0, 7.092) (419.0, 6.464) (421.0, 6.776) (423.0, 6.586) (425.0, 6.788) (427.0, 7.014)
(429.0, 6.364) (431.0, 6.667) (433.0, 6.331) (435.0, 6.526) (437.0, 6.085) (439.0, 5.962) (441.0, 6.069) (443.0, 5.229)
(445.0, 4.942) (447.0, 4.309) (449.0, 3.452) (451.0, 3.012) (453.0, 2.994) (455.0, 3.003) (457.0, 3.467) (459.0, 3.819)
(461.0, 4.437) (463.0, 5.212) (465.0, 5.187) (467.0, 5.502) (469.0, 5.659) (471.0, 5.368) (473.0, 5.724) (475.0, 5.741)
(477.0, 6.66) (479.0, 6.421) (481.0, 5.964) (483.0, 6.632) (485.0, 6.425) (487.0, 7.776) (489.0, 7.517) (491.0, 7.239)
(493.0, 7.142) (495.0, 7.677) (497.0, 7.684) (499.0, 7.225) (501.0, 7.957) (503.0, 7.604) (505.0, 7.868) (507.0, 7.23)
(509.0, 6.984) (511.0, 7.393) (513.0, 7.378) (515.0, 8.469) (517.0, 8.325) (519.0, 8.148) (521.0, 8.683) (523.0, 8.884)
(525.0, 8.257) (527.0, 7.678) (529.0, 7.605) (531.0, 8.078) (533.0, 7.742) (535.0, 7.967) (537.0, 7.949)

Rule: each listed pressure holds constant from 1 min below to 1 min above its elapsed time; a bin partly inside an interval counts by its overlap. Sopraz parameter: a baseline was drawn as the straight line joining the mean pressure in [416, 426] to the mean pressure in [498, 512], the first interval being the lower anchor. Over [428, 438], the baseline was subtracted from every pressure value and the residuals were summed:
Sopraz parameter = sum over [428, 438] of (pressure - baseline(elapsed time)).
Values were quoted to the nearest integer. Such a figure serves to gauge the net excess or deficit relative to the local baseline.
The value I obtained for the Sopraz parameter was -2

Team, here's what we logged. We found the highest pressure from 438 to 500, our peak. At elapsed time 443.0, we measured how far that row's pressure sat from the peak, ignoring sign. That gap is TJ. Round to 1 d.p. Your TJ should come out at 2.5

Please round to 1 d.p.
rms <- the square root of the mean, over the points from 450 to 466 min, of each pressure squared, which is 4.0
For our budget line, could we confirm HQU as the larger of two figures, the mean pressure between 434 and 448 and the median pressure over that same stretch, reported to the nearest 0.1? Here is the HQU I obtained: 6.0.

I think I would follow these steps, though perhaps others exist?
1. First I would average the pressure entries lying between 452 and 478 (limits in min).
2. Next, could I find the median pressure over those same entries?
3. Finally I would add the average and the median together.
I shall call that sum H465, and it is 10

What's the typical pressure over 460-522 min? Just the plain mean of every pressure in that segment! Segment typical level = 6.9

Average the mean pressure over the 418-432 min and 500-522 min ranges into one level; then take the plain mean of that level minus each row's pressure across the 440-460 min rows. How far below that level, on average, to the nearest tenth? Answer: 3.2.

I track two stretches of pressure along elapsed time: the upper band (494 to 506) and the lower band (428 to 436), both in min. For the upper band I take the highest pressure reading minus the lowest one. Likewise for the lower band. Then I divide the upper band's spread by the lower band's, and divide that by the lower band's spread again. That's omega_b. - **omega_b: 6.5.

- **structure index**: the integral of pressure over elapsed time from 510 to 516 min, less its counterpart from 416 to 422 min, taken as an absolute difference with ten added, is 16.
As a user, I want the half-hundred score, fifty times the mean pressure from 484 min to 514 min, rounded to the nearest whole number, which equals 370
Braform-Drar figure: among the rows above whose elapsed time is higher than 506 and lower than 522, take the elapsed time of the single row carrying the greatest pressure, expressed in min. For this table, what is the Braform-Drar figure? 521.0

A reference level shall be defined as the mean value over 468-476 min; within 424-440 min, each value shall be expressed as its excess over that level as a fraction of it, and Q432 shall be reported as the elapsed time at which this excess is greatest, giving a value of 427.0 min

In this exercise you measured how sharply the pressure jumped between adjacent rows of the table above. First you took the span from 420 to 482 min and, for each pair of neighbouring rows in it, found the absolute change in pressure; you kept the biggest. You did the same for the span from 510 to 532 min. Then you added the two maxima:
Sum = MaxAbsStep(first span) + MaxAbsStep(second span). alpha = 2.01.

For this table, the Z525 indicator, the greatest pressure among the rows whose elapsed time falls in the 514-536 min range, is 8.884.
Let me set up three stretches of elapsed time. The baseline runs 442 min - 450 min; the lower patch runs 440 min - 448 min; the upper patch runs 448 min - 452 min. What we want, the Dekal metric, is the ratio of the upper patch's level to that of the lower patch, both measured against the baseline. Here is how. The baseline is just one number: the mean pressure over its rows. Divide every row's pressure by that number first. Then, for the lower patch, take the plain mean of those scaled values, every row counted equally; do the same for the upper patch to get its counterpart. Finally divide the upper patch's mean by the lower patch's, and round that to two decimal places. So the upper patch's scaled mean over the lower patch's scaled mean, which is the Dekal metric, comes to 0.63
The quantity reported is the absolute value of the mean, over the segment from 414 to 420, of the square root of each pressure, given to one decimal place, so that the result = 2.6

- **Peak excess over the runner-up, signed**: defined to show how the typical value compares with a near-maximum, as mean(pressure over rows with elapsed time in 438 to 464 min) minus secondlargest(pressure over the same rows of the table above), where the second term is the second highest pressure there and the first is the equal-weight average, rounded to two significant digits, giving -1.7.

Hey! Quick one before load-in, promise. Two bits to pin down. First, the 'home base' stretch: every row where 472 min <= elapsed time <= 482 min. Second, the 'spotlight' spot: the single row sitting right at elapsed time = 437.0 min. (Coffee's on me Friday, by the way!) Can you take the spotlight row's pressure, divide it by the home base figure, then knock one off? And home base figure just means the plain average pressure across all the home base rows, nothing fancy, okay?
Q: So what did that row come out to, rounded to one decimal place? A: 0.0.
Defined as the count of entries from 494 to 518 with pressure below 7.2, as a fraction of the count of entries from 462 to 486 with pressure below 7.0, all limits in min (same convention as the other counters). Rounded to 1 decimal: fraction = 0.1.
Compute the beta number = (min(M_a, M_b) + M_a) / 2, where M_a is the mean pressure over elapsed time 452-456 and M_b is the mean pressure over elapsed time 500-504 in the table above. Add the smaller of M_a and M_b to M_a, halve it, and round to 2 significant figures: 3.0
